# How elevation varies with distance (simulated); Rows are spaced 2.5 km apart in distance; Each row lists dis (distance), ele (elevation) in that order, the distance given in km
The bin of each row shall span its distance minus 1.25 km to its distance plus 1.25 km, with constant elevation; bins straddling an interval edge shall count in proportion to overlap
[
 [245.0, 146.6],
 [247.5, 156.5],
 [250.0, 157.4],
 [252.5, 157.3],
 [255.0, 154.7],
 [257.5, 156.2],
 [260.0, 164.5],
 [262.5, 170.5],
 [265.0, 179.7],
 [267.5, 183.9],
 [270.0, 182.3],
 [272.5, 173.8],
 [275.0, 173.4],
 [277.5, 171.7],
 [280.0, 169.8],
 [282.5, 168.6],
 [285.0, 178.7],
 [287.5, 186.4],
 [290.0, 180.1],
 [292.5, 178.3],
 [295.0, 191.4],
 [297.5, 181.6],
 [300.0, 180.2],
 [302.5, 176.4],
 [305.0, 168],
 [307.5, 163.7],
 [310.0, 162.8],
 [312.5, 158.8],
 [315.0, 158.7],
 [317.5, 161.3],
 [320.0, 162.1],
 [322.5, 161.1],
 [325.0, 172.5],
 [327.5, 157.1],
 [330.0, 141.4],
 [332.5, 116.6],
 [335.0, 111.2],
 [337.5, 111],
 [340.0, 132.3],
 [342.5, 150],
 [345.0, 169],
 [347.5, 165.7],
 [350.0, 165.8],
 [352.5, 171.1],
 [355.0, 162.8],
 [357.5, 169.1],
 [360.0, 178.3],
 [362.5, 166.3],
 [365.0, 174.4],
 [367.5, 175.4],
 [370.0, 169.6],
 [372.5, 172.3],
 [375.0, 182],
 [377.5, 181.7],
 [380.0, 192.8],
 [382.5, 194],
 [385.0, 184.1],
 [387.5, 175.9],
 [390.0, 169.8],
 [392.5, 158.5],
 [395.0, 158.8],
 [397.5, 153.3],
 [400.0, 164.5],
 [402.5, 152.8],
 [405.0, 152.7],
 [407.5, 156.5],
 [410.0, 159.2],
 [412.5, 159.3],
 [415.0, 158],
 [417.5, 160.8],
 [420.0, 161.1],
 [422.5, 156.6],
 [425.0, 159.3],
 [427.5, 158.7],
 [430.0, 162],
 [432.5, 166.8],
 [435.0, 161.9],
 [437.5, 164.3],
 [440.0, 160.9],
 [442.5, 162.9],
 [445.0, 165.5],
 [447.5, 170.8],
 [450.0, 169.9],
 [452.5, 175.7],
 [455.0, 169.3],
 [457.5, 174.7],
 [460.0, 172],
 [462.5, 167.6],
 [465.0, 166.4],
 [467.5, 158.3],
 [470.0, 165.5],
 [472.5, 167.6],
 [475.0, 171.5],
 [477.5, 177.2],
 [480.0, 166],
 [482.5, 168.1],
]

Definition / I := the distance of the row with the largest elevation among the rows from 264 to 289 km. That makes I 287.5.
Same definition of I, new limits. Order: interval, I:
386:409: 387.5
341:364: 360.0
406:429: 420.0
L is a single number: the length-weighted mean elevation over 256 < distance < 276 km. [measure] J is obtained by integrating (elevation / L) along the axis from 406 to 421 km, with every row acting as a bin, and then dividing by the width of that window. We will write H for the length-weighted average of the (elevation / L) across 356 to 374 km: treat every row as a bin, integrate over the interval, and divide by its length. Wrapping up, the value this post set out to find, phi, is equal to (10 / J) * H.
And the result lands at 10.8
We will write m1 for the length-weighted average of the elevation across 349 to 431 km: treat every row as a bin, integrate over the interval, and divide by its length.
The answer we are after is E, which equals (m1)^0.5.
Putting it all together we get 12.9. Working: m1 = 167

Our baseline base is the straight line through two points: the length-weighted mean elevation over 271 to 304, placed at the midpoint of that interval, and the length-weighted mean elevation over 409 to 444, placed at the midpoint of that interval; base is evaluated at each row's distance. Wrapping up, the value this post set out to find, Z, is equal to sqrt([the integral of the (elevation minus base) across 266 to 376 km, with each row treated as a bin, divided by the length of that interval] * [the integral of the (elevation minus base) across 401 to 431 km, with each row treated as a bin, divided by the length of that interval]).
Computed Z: 6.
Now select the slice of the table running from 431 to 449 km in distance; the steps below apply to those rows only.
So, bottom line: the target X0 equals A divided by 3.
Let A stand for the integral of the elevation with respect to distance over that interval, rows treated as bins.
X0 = 989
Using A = 2966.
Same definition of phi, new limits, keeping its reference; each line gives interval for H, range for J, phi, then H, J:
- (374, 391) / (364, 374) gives 10.6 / 1.06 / 1.00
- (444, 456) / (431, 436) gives 10.4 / 0.99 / 0.95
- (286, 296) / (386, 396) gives 11.0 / 1.06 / 0.96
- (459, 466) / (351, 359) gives 10.0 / 0.98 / 0.97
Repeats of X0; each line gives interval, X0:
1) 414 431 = 904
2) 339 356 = 906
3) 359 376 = 985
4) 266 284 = 1049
